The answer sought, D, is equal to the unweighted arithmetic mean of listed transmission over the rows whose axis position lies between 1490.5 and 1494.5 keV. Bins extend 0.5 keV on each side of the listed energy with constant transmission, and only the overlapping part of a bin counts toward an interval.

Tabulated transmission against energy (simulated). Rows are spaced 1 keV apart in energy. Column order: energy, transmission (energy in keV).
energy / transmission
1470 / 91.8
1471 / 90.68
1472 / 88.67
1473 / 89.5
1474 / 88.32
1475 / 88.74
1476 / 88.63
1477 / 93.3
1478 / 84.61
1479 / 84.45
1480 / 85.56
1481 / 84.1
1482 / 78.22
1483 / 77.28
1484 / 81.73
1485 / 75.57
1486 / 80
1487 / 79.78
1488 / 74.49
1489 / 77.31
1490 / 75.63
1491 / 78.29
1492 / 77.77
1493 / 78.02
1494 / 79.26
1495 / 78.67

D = 78.3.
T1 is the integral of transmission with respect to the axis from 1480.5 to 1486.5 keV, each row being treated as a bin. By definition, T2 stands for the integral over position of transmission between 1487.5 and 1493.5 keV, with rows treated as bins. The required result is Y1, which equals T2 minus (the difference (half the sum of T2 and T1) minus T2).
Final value 454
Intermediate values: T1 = 477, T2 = 462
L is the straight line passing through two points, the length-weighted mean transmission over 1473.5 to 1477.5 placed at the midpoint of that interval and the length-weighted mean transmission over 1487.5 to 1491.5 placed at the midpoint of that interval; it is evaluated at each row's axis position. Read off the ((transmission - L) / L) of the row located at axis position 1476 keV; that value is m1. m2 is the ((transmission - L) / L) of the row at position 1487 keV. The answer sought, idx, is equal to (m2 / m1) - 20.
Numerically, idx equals -21.7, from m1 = -0.007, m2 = 0.01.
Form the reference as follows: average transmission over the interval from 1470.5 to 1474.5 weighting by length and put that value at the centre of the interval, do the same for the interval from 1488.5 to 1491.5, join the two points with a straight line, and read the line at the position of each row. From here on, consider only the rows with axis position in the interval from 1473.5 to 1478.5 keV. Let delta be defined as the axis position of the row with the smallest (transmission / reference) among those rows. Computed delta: 1478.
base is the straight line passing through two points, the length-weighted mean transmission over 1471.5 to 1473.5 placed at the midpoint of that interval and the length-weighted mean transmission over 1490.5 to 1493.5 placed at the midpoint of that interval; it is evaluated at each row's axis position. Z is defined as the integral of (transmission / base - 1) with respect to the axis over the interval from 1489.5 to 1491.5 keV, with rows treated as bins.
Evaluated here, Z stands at -0.05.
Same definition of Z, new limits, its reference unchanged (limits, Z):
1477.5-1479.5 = -0.03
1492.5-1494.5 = 0.04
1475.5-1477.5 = 0.10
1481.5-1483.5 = -0.14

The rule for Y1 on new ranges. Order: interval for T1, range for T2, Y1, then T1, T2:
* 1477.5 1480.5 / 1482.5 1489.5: 692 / 255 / 546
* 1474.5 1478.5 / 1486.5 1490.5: 283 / 355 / 307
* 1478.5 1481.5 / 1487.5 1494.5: 684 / 254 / 541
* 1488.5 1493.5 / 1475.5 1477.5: 79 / 387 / 182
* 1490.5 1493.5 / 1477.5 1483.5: 624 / 234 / 494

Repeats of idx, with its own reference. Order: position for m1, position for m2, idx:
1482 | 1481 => -19.9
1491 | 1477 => -18.7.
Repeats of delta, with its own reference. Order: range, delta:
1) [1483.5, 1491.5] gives 1485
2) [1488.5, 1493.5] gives 1490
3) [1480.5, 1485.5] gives 1485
